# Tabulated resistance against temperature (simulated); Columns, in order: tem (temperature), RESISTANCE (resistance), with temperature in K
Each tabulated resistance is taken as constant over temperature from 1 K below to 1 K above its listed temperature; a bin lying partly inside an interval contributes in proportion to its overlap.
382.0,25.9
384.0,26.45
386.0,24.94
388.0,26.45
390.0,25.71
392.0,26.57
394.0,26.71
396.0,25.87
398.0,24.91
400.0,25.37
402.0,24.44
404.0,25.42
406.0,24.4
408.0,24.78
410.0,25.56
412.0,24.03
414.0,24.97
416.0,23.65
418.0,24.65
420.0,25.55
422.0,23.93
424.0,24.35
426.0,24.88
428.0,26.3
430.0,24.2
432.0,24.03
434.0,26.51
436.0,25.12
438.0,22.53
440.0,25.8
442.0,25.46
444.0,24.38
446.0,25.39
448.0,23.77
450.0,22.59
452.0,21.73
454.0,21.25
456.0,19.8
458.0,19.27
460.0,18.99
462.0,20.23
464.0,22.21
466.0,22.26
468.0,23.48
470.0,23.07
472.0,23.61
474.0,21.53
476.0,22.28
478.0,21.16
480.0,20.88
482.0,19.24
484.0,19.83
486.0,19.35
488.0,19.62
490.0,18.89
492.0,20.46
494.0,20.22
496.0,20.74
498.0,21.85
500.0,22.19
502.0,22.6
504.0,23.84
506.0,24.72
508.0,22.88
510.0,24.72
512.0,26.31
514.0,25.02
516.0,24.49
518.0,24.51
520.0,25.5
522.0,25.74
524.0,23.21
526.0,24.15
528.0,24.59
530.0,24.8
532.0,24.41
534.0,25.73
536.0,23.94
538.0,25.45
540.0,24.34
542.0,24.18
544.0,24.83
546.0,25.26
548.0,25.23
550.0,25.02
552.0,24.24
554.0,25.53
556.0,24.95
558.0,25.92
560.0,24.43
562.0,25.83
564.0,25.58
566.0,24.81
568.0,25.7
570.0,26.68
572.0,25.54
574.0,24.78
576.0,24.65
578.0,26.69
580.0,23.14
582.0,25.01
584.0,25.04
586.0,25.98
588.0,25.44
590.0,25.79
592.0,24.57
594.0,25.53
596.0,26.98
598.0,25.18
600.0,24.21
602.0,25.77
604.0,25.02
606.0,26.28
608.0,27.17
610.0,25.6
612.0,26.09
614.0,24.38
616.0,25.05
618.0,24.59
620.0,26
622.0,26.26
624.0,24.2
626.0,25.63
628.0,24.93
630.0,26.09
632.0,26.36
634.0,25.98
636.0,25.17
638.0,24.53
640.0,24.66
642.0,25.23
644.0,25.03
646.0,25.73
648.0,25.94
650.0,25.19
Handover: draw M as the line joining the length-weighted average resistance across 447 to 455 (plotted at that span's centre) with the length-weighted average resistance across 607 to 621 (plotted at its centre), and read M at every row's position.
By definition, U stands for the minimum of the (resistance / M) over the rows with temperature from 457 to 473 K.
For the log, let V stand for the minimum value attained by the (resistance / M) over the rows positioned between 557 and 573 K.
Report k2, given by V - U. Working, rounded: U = 0.84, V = 1.00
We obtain 0.15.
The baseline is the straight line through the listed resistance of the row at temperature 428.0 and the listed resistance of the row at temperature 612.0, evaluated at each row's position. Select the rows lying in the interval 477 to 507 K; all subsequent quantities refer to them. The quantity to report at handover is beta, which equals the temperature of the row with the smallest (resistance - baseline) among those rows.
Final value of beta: 490.0 K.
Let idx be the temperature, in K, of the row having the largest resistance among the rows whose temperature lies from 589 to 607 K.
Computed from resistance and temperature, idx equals 596.0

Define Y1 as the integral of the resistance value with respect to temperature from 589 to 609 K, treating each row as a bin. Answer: 513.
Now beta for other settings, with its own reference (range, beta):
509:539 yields 524.0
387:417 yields 416.0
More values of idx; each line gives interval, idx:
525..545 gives 534.0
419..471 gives 434.0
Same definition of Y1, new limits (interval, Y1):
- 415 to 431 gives 395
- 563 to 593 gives 759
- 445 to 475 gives 658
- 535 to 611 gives 1921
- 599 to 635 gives 919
